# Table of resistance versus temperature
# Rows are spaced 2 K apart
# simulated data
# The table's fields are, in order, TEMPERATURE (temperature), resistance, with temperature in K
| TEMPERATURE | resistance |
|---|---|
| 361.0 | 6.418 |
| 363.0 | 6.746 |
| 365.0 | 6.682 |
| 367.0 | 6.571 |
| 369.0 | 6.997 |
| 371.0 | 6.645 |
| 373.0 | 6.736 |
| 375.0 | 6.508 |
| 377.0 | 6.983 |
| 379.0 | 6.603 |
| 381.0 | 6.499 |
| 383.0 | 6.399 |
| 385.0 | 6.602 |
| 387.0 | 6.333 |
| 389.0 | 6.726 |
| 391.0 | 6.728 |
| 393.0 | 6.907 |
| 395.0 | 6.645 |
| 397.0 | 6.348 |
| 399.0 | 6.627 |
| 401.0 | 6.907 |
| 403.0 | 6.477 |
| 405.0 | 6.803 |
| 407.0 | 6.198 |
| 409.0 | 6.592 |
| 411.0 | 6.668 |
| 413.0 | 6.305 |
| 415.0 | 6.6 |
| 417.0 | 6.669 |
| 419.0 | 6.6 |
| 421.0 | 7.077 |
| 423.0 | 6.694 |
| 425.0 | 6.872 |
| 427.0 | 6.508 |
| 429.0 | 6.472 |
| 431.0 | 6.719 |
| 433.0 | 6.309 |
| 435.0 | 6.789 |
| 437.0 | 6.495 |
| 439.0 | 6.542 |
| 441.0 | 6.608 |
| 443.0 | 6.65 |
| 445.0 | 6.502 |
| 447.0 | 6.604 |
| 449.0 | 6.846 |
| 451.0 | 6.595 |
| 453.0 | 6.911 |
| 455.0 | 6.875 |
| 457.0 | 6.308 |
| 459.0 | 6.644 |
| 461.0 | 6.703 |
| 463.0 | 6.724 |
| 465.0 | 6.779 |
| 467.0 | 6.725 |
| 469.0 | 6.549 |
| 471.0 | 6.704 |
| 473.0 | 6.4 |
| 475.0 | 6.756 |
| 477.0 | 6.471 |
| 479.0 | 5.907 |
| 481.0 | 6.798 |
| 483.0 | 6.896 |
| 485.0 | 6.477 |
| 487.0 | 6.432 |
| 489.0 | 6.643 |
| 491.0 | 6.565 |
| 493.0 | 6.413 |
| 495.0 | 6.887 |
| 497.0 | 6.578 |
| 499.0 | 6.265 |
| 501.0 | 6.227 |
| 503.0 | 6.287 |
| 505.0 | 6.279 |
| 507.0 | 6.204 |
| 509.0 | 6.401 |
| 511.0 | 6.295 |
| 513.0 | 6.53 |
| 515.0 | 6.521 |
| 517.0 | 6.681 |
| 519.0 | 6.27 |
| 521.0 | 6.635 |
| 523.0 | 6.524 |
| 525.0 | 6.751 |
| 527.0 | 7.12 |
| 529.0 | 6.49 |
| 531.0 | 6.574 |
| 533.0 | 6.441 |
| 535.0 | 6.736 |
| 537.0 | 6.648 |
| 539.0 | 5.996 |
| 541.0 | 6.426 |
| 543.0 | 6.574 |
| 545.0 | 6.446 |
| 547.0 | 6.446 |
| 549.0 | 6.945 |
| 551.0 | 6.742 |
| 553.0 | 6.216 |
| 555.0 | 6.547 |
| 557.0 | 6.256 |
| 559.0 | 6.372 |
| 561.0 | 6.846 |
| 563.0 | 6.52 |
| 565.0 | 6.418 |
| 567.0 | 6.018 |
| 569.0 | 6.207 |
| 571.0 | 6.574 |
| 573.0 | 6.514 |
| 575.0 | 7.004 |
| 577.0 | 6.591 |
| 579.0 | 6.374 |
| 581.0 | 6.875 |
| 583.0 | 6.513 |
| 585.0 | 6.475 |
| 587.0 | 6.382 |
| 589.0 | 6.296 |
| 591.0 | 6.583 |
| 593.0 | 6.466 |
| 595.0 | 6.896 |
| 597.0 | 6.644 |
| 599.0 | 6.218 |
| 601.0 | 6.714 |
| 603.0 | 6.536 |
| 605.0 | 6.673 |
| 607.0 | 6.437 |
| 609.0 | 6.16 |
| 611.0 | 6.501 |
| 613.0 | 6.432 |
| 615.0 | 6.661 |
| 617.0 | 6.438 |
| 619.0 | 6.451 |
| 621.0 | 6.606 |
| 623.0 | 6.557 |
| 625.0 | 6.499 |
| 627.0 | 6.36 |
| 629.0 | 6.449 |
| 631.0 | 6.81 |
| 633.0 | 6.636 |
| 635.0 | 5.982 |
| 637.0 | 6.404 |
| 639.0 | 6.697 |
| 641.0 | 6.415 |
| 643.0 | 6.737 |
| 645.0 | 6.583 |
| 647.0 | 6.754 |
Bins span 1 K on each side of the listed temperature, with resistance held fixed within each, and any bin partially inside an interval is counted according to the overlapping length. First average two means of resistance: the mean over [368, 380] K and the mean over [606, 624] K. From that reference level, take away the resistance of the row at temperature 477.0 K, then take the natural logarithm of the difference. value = -2.0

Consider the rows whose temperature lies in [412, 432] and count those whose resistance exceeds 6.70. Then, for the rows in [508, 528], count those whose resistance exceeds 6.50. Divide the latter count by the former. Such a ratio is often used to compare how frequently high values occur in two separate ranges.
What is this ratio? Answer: 2.3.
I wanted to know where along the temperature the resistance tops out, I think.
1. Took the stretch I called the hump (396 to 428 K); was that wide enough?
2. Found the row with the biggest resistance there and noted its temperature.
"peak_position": 421.0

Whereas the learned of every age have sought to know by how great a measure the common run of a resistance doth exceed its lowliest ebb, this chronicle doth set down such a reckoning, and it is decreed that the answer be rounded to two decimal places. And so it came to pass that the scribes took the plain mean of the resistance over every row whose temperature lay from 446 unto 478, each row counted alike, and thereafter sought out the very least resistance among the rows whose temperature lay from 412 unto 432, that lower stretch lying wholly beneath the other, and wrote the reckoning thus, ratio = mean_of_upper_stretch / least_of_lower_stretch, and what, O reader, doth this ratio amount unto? 1.06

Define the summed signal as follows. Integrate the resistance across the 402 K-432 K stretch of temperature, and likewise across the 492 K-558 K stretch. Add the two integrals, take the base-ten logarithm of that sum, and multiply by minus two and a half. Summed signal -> -6.99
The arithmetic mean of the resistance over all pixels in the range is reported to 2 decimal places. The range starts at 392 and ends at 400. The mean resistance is 6.63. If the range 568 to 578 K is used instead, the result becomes 6.58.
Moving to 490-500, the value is 6.54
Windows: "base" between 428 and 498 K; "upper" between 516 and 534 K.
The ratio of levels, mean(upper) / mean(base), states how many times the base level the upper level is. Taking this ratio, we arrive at 1.000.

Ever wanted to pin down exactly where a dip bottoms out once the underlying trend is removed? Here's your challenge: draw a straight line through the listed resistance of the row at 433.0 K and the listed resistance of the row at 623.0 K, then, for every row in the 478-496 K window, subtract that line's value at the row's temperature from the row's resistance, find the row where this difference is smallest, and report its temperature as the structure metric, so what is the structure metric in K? 479.0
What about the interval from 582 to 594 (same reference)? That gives 589.0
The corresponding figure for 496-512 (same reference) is 507.0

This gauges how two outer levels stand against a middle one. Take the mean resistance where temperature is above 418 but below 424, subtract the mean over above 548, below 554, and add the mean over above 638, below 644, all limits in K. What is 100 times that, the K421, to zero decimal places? 677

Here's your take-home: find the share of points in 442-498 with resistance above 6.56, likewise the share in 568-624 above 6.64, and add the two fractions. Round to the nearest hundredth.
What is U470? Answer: 0.93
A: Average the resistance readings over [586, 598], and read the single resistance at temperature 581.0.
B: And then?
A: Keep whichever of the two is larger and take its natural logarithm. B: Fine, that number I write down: 1.93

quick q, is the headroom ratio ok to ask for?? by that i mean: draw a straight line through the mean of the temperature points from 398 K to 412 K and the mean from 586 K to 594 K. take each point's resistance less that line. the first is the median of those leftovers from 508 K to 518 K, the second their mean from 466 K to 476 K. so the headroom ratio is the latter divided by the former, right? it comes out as 4.8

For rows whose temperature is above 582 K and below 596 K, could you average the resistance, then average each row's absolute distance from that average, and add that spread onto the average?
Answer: 6.64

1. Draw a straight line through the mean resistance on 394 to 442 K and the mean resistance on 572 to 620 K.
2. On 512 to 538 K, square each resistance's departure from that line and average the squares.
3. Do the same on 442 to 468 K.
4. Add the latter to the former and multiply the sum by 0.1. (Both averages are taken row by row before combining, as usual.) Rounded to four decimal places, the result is 0.0073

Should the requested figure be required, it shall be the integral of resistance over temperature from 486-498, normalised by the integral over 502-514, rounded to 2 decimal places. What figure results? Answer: 1.04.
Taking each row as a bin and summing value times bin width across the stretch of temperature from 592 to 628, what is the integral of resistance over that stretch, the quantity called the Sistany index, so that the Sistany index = 234.5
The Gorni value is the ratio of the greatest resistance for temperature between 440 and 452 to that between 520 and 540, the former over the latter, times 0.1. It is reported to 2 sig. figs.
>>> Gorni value 0.096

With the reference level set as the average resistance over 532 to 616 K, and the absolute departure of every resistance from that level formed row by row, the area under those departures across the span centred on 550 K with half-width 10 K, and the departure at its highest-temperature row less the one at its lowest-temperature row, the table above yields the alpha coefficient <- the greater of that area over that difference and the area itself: 62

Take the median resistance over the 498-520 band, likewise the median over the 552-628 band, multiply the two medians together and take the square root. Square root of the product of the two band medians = 6.39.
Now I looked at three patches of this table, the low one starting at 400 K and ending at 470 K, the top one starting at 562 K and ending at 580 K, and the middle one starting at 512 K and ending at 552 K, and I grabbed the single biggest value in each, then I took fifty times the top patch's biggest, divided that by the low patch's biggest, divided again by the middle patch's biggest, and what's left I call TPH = 7.0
